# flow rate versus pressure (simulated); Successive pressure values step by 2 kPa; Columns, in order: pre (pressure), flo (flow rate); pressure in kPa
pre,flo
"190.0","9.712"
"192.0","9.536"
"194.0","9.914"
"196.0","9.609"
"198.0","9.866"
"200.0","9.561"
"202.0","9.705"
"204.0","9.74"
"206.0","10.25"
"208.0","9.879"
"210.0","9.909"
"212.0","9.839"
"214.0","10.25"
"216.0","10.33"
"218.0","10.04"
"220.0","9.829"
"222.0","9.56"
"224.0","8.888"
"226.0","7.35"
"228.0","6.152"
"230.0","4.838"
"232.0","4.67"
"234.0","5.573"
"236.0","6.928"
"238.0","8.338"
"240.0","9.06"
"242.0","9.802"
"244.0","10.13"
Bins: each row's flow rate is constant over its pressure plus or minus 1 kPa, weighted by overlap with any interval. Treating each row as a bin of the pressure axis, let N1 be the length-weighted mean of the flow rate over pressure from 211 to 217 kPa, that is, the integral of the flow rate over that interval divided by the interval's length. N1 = 10.1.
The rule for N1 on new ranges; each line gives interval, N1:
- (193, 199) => 9.8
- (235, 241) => 8.1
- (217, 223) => 9.8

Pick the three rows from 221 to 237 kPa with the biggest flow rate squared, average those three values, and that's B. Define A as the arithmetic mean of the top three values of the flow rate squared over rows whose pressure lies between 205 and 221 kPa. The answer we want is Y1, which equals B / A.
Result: 0.7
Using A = 106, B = 75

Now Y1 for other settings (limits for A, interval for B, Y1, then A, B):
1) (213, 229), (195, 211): 1.0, 104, 100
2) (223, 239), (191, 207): 1.5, 68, 100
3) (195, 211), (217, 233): 1.0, 100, 96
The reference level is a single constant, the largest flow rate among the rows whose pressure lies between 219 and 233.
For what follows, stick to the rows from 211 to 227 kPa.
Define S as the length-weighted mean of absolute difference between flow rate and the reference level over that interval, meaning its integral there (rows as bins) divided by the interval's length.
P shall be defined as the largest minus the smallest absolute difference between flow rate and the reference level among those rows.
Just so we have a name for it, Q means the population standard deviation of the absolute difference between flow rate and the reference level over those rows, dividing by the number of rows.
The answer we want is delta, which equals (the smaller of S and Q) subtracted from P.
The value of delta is 1.9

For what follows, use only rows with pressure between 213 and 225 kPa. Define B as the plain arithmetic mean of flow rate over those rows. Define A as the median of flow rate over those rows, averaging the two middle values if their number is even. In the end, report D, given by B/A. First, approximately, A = 9.9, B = 9.8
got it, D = 0.99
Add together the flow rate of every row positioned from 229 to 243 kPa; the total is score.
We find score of 49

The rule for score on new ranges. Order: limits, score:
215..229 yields 62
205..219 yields 70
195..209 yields 69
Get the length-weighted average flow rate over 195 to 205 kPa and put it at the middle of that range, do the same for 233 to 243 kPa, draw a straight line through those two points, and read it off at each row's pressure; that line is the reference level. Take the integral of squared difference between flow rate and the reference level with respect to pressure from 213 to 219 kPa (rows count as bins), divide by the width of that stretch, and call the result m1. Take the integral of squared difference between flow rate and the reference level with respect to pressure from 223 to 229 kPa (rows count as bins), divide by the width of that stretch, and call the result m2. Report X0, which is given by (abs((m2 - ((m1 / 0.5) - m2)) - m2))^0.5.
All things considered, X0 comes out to 1.0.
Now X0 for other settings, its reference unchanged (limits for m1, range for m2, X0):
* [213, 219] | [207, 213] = 1.7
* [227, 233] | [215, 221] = 4.3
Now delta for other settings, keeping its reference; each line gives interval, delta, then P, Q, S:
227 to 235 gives 0.9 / 1.5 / 0.6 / 4.5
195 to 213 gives 0.3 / 0.4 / 0.1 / 0.1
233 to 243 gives 2.7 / 4.2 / 1.5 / 1.9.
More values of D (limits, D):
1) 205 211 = 1.01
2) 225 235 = 1.03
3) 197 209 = 1.00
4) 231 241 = 1.00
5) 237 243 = 1.00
